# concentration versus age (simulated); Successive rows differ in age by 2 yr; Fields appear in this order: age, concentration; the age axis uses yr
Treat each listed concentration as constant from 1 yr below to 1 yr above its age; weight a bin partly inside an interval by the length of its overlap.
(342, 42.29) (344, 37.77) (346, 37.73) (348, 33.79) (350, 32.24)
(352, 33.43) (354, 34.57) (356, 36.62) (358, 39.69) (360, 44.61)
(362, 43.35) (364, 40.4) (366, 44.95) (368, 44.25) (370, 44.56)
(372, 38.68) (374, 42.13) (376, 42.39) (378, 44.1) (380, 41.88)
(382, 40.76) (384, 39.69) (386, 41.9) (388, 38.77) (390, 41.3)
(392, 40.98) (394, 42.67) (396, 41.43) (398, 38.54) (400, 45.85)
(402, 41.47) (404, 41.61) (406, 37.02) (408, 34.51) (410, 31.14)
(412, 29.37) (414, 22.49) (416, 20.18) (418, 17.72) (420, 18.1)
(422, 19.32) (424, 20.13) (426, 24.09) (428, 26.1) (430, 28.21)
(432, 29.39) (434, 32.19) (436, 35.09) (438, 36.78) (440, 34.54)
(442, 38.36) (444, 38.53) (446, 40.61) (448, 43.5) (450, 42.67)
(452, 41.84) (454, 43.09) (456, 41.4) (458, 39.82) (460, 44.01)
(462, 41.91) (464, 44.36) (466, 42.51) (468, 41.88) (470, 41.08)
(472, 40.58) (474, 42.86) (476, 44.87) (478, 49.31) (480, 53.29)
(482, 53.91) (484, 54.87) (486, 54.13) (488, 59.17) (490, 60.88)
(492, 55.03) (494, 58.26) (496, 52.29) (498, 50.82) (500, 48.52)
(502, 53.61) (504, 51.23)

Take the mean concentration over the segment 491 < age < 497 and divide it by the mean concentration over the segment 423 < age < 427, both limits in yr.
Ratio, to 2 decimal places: 2.50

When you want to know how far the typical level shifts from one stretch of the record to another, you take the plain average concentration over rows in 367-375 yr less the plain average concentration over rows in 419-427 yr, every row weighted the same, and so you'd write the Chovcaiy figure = 22.0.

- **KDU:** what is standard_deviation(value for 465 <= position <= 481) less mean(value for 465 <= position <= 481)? -40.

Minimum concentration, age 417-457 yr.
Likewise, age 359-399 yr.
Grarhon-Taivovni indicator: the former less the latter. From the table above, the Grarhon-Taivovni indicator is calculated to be -21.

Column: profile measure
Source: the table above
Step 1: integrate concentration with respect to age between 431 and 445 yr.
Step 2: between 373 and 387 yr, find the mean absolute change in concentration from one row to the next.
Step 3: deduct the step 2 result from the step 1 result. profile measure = 488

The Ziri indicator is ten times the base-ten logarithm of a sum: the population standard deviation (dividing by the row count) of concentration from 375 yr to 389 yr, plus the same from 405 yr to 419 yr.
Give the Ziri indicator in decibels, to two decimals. 9.31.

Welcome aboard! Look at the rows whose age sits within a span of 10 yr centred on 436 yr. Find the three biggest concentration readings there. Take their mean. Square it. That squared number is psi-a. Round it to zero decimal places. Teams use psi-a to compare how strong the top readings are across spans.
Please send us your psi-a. 1258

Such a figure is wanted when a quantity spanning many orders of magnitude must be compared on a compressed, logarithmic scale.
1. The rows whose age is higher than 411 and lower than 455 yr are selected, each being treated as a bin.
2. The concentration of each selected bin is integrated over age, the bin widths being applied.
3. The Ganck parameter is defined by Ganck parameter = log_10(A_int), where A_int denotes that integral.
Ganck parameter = 3.14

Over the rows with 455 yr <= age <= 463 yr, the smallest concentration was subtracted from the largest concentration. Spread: 4.2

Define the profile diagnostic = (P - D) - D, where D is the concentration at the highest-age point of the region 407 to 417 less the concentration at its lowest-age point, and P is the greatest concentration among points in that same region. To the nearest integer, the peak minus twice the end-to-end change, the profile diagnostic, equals 63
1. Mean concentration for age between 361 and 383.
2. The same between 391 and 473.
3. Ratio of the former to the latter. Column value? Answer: 1.2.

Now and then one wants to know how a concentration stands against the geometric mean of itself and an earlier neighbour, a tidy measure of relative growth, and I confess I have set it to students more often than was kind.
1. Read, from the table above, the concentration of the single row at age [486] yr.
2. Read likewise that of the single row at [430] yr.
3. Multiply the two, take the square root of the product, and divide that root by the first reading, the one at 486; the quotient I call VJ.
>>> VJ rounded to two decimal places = 0.72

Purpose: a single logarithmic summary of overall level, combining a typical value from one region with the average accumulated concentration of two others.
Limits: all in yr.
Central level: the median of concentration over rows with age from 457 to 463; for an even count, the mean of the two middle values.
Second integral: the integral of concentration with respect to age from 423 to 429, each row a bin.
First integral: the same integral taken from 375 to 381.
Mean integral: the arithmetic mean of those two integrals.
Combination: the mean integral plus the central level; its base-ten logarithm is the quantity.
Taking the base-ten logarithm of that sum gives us 2.38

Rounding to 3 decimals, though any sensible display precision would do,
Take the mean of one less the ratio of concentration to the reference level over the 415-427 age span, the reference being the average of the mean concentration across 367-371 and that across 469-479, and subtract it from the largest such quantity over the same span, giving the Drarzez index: 0.050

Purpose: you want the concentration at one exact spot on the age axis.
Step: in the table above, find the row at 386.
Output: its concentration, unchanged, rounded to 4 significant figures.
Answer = 41.90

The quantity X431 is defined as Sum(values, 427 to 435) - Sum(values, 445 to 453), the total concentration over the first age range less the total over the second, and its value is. -52.7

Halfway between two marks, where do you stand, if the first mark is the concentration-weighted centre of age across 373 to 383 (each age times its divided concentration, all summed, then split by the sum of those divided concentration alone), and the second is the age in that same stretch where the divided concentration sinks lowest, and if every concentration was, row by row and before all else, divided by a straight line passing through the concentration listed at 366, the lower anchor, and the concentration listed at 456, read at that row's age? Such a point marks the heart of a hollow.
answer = 380.0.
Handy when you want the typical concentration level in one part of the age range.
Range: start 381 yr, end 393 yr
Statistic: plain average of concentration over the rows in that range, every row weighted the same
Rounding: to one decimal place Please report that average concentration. 40.6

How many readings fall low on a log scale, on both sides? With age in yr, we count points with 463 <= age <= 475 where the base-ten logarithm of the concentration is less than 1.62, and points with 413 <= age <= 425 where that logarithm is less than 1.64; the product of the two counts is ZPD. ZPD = 12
